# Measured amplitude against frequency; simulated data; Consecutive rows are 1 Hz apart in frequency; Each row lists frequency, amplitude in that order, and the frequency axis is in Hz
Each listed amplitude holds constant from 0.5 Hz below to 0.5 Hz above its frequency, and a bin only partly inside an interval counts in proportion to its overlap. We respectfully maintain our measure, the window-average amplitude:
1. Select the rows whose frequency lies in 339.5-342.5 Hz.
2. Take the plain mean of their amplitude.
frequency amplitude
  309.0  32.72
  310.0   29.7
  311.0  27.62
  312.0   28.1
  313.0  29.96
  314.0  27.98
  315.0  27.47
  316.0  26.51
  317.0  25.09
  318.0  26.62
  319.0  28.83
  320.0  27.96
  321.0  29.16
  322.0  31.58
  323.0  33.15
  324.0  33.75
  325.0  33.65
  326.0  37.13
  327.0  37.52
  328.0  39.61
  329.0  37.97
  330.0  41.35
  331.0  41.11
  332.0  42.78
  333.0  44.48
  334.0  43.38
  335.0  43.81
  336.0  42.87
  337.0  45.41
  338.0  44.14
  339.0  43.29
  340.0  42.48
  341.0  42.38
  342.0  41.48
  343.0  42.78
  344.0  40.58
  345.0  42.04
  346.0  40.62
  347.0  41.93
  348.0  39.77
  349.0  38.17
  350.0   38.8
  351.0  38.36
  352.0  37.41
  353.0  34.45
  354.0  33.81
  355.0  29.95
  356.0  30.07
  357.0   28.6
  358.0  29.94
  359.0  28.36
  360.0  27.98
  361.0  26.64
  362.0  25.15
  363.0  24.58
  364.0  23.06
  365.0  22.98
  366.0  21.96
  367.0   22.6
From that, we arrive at 42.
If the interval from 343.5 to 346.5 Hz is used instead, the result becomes 41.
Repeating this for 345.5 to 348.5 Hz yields 41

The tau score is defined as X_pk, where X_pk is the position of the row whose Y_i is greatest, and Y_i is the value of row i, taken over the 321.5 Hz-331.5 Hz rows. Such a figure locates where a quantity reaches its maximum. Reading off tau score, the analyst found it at 330.0 Hz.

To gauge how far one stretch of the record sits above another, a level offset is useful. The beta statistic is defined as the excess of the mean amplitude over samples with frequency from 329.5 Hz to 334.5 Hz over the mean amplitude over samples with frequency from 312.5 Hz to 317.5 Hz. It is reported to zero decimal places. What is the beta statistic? 15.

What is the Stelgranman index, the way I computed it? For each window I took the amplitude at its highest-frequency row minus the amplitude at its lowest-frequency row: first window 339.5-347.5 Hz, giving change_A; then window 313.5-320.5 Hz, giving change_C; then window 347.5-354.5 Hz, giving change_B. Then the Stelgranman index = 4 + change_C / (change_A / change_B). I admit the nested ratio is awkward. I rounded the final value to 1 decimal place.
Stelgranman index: 3.8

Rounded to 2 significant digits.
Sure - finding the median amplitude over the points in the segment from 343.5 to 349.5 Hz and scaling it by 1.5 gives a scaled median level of 61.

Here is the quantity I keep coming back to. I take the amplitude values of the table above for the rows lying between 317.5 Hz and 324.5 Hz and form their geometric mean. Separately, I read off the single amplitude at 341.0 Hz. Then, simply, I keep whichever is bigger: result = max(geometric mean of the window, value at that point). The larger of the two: 42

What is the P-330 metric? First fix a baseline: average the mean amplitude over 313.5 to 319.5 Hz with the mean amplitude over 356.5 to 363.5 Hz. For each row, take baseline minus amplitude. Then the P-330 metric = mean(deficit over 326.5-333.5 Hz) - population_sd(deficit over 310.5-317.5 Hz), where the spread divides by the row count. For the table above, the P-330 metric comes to -15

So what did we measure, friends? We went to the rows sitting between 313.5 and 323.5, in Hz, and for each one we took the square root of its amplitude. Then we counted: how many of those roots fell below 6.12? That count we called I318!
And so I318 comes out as 10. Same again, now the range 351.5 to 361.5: 10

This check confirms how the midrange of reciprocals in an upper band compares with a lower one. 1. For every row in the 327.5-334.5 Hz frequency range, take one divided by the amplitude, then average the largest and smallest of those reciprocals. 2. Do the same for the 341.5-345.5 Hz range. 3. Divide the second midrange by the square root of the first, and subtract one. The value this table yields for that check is -0.846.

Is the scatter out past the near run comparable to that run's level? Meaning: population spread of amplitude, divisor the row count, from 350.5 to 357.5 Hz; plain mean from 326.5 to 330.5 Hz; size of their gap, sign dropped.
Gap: 36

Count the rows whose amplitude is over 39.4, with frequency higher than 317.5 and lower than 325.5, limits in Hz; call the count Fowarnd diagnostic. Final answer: 0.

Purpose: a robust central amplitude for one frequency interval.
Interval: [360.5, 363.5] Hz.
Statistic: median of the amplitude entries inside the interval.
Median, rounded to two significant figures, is 25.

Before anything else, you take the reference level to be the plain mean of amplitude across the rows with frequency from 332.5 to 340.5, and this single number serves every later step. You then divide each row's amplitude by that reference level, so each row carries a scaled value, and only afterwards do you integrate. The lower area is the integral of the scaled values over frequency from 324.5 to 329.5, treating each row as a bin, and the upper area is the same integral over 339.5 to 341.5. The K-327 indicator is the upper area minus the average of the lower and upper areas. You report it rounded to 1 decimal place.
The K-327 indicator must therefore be -1.2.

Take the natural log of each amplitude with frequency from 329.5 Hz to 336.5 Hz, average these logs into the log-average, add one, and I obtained 4.76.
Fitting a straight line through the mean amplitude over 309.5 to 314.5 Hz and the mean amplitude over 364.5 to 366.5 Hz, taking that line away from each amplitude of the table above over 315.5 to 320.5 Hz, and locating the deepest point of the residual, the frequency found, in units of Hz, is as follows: 317.0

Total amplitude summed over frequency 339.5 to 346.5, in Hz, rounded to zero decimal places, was 292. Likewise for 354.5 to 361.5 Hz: 202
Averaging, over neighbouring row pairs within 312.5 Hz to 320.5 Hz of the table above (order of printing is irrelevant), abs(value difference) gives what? 1.35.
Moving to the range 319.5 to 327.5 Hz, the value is 1.39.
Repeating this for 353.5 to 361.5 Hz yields 1.44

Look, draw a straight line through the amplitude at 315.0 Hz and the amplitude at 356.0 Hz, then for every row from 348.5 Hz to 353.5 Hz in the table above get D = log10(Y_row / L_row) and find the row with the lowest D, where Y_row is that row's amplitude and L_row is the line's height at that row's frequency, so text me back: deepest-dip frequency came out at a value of 353.0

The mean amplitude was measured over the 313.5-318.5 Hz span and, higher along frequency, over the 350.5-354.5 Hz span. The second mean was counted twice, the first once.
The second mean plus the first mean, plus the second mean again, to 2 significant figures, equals 99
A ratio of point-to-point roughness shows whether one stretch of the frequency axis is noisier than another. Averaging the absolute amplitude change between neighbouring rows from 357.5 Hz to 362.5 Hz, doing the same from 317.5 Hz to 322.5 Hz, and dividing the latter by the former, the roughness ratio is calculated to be 1.40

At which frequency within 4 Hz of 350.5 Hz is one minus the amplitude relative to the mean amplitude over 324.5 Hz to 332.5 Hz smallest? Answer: 347.0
